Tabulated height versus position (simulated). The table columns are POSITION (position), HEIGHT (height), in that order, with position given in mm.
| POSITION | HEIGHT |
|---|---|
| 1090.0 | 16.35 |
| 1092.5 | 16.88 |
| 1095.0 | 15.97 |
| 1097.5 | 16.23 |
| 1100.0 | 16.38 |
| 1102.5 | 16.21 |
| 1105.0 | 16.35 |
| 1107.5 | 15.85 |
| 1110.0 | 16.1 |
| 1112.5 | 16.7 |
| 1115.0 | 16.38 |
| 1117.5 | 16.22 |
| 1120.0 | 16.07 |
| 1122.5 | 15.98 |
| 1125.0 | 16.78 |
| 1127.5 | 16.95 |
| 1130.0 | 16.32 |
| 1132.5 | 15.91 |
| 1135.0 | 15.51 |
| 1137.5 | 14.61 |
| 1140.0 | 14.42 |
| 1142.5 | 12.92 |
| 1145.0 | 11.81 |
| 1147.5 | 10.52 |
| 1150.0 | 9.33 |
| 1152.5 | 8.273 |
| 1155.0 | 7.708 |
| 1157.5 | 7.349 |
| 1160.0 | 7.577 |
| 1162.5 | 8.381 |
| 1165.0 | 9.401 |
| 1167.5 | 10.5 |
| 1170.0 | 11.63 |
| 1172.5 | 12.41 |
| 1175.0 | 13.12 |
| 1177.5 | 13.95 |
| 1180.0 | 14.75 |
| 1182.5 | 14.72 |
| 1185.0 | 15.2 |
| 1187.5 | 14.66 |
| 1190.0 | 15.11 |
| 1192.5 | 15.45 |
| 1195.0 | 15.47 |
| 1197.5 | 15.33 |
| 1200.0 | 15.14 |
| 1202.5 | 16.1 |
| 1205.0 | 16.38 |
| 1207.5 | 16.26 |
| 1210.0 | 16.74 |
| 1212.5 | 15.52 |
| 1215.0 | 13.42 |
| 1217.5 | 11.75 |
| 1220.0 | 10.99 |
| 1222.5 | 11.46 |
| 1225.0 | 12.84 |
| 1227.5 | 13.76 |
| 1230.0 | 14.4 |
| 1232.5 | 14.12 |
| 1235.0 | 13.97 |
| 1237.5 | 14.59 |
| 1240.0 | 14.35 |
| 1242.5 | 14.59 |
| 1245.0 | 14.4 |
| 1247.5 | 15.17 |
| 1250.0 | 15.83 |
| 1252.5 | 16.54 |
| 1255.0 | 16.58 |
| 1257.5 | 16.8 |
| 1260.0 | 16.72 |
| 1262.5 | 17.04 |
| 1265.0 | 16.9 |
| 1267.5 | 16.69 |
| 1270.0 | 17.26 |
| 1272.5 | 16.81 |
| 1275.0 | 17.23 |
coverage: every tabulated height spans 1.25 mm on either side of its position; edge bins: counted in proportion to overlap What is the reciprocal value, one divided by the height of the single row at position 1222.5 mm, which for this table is 0.087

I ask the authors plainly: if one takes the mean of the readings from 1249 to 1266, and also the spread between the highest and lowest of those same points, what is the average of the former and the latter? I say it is 8.9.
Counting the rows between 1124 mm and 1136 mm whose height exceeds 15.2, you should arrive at 5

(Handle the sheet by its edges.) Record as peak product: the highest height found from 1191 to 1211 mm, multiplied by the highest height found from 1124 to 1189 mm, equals 284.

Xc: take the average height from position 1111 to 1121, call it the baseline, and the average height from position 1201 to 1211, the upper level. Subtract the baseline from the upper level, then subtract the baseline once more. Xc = -16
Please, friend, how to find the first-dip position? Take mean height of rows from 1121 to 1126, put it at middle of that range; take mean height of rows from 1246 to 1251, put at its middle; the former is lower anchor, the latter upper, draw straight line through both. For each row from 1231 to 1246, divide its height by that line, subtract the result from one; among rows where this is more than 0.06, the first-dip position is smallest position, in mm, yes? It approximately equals 1232.5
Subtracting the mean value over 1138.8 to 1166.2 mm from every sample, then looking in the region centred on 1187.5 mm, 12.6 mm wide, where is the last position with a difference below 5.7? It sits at 1192.5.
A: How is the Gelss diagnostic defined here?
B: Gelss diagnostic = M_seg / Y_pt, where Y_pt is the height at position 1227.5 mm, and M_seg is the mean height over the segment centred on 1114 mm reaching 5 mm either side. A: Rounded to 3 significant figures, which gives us 1.19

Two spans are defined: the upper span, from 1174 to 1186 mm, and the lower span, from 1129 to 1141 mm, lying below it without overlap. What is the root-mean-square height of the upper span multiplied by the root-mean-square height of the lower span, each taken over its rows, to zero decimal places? 221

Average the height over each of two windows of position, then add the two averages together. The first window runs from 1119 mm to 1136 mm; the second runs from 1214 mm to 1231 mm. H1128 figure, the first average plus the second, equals 28.9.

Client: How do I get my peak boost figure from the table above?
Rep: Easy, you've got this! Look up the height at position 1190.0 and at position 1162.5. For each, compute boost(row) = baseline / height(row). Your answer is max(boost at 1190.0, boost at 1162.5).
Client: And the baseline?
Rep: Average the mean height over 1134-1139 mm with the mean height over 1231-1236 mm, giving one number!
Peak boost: 1.7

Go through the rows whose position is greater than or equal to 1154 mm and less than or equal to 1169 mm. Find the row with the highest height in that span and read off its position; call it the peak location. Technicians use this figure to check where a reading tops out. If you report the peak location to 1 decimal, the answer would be 1167.5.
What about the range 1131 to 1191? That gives 1132.5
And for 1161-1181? 1180.0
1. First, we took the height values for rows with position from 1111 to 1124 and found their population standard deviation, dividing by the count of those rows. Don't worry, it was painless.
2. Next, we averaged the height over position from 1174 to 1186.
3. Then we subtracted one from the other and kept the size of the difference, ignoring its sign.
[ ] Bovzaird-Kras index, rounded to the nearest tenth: 14.1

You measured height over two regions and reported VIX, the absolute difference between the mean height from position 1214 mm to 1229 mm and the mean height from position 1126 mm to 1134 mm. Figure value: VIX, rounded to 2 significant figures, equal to 4.0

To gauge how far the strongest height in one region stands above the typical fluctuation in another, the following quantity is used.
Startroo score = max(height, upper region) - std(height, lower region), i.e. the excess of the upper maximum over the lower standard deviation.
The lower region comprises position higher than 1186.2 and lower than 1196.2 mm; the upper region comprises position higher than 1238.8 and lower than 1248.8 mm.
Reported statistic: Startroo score 14.8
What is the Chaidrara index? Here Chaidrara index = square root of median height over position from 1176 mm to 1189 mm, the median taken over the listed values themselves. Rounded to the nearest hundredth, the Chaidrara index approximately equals 3.84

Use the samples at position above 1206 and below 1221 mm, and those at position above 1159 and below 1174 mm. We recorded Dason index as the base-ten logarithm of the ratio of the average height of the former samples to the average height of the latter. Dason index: 0.15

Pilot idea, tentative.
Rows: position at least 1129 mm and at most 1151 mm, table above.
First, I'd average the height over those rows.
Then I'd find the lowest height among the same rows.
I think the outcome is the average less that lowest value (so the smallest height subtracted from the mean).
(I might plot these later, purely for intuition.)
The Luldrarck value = 4.2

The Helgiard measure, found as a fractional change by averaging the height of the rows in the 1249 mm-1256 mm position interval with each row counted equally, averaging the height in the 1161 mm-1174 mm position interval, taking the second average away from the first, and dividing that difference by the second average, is 0.56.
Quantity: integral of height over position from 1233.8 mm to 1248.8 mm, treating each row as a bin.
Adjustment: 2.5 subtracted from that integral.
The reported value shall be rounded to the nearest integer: 215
